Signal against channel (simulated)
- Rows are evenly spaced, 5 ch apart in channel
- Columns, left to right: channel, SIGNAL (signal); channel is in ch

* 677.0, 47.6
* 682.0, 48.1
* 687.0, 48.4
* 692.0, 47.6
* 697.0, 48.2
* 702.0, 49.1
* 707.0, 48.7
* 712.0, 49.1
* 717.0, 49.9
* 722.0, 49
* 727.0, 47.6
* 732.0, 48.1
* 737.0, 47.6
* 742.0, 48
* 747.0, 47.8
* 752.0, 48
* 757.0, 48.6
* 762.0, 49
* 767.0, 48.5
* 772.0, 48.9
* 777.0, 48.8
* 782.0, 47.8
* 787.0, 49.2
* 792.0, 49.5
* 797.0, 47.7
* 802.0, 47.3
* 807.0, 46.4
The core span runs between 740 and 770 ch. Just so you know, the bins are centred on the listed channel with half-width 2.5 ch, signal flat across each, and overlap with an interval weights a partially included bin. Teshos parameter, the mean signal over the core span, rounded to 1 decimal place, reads 48.3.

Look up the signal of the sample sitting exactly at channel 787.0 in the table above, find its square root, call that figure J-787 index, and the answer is 7.01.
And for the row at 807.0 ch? 6.81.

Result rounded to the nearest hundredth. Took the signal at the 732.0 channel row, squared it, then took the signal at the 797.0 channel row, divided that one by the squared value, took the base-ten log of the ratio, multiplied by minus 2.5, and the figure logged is 4.21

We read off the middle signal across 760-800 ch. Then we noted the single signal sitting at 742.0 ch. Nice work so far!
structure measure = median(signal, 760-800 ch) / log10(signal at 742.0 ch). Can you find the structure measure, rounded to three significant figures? 29.1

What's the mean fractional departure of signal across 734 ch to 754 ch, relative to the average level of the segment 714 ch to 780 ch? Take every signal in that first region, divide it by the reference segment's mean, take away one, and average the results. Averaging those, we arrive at -0.012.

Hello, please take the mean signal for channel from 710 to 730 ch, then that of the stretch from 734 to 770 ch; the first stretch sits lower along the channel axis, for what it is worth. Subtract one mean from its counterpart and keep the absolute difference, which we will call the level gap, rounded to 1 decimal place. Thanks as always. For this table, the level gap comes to 0.7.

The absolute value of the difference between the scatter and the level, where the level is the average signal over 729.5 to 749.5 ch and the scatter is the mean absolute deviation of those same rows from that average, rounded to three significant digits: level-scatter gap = 47.7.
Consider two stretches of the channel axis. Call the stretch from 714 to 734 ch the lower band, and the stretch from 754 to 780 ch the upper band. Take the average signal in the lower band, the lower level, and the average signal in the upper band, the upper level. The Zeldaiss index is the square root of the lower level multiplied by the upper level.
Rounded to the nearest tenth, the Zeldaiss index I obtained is 48.7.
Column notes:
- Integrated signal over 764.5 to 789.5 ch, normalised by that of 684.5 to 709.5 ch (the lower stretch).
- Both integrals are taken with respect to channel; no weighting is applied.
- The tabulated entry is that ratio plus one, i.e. 2.005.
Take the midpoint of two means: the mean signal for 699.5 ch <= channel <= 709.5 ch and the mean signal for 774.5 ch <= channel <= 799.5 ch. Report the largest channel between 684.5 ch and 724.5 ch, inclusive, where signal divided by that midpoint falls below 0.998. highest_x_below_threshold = 697.0 ch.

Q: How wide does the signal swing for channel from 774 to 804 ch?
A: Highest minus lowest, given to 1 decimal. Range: 2.2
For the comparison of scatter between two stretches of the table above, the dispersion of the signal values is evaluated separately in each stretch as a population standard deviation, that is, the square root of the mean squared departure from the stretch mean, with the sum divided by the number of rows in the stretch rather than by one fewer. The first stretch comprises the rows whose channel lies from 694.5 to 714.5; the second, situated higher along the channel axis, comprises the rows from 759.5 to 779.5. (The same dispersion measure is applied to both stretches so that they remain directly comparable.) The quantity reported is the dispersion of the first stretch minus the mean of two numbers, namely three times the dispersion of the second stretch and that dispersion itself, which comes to 0.0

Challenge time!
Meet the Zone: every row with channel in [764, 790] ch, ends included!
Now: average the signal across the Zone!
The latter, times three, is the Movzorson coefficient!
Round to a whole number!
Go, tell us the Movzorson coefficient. 146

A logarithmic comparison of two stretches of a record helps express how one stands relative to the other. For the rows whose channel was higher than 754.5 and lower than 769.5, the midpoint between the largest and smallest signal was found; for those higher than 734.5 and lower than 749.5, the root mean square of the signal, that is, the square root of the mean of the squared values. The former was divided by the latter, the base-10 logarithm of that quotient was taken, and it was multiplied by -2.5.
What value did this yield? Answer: -0.021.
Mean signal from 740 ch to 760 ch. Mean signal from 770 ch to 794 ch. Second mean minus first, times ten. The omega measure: 7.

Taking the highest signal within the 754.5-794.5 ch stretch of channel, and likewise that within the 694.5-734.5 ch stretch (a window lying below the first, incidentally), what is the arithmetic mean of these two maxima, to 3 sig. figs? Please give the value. 49.7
